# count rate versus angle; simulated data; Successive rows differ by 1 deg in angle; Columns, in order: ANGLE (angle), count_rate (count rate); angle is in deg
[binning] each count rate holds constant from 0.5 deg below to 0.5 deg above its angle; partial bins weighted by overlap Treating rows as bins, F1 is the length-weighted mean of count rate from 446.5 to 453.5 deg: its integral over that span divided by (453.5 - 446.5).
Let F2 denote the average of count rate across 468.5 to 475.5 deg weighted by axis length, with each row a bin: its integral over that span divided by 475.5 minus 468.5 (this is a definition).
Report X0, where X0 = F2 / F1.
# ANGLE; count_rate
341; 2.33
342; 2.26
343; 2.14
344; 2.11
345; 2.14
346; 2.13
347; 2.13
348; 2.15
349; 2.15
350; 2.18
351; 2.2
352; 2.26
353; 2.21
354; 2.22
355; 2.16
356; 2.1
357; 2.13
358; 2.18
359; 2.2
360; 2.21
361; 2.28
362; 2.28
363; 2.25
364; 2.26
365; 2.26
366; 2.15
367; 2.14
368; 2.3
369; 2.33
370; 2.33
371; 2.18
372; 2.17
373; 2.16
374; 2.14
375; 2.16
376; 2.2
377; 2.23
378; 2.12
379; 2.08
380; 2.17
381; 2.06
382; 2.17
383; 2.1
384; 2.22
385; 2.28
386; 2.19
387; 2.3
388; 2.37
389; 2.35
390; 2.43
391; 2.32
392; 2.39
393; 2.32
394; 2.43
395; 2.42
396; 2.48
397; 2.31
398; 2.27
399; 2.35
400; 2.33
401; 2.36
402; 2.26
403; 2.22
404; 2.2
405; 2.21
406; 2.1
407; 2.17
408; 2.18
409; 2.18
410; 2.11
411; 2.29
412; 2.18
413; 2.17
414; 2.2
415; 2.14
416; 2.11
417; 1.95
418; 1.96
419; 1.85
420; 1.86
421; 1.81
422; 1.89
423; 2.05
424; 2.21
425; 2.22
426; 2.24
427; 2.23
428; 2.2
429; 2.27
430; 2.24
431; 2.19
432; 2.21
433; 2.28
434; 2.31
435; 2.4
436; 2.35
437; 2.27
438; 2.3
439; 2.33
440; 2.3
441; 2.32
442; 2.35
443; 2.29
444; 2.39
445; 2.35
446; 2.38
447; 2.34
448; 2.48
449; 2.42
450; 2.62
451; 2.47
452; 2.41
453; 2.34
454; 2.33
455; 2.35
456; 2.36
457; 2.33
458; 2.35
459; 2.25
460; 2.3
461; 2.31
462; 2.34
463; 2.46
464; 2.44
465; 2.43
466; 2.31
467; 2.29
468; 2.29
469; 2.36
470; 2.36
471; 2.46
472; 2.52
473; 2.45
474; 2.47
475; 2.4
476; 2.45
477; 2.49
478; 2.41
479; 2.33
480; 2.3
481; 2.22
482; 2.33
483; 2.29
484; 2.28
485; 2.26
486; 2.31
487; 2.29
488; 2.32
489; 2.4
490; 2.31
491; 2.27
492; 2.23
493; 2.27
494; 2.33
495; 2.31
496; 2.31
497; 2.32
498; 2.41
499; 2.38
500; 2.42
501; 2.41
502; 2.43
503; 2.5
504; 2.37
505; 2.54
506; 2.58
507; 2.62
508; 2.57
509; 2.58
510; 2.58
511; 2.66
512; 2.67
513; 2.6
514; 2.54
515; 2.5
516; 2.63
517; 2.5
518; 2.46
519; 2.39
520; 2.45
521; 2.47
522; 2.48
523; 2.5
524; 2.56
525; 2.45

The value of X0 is 1.00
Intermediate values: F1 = 2.44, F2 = 2.43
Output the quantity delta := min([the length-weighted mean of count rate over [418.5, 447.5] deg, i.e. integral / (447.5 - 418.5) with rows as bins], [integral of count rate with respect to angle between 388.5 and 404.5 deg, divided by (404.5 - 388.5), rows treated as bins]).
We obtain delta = 2.22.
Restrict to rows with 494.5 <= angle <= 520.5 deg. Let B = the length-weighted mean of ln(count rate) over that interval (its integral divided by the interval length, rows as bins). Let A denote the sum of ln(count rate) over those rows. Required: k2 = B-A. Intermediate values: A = 24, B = 0.911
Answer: -23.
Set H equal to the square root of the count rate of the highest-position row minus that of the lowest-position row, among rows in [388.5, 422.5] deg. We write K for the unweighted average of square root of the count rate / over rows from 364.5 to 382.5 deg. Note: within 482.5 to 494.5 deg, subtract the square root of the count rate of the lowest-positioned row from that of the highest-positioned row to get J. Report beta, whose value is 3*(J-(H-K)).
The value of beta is 4.9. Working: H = -0.16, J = 0.013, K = 1.48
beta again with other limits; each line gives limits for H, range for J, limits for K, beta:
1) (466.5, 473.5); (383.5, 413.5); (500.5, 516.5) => 4.6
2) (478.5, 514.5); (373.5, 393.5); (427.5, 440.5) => 4.5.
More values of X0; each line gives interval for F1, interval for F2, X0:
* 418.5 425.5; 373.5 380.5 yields 1.09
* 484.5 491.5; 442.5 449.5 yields 1.03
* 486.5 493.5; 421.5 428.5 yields 0.93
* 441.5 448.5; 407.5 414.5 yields 0.92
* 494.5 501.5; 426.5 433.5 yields 0.94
